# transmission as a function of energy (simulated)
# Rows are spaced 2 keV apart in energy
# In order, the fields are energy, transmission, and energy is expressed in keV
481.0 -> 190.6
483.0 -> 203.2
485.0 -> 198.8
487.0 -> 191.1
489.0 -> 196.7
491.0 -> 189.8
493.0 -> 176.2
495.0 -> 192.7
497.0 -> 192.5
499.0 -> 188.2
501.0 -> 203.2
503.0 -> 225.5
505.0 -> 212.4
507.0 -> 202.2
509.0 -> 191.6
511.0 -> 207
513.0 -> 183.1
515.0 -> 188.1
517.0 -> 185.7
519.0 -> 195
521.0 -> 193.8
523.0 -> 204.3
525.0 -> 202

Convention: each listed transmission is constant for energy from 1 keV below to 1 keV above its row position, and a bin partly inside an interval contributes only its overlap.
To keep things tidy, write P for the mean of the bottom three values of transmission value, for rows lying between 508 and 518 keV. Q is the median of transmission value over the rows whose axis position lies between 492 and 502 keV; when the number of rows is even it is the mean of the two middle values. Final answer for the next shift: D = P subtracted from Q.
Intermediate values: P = 186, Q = 192.5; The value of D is 6.9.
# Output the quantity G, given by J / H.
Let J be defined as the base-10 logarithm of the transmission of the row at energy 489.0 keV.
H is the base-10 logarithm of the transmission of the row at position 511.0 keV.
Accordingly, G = 0.99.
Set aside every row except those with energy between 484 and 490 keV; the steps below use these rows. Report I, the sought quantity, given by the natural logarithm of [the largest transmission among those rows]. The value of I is 5.29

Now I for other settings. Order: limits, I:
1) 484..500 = 5.29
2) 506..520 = 5.33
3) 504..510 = 5.36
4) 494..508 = 5.42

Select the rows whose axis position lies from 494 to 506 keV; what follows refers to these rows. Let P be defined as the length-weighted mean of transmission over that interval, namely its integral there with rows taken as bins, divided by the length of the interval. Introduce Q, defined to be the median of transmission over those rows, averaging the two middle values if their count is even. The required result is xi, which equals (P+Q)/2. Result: 200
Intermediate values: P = 202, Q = 198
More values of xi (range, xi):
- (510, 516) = 190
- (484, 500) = 191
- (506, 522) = 193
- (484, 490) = 196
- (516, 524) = 195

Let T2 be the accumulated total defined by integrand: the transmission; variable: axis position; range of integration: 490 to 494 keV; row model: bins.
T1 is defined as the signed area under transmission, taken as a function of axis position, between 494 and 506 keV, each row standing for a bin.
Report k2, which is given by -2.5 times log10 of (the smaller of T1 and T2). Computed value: -7.2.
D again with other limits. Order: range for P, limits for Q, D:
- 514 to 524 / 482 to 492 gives 7.5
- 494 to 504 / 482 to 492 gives 5.6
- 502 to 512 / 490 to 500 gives -10.5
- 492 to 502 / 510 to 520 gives 2.5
